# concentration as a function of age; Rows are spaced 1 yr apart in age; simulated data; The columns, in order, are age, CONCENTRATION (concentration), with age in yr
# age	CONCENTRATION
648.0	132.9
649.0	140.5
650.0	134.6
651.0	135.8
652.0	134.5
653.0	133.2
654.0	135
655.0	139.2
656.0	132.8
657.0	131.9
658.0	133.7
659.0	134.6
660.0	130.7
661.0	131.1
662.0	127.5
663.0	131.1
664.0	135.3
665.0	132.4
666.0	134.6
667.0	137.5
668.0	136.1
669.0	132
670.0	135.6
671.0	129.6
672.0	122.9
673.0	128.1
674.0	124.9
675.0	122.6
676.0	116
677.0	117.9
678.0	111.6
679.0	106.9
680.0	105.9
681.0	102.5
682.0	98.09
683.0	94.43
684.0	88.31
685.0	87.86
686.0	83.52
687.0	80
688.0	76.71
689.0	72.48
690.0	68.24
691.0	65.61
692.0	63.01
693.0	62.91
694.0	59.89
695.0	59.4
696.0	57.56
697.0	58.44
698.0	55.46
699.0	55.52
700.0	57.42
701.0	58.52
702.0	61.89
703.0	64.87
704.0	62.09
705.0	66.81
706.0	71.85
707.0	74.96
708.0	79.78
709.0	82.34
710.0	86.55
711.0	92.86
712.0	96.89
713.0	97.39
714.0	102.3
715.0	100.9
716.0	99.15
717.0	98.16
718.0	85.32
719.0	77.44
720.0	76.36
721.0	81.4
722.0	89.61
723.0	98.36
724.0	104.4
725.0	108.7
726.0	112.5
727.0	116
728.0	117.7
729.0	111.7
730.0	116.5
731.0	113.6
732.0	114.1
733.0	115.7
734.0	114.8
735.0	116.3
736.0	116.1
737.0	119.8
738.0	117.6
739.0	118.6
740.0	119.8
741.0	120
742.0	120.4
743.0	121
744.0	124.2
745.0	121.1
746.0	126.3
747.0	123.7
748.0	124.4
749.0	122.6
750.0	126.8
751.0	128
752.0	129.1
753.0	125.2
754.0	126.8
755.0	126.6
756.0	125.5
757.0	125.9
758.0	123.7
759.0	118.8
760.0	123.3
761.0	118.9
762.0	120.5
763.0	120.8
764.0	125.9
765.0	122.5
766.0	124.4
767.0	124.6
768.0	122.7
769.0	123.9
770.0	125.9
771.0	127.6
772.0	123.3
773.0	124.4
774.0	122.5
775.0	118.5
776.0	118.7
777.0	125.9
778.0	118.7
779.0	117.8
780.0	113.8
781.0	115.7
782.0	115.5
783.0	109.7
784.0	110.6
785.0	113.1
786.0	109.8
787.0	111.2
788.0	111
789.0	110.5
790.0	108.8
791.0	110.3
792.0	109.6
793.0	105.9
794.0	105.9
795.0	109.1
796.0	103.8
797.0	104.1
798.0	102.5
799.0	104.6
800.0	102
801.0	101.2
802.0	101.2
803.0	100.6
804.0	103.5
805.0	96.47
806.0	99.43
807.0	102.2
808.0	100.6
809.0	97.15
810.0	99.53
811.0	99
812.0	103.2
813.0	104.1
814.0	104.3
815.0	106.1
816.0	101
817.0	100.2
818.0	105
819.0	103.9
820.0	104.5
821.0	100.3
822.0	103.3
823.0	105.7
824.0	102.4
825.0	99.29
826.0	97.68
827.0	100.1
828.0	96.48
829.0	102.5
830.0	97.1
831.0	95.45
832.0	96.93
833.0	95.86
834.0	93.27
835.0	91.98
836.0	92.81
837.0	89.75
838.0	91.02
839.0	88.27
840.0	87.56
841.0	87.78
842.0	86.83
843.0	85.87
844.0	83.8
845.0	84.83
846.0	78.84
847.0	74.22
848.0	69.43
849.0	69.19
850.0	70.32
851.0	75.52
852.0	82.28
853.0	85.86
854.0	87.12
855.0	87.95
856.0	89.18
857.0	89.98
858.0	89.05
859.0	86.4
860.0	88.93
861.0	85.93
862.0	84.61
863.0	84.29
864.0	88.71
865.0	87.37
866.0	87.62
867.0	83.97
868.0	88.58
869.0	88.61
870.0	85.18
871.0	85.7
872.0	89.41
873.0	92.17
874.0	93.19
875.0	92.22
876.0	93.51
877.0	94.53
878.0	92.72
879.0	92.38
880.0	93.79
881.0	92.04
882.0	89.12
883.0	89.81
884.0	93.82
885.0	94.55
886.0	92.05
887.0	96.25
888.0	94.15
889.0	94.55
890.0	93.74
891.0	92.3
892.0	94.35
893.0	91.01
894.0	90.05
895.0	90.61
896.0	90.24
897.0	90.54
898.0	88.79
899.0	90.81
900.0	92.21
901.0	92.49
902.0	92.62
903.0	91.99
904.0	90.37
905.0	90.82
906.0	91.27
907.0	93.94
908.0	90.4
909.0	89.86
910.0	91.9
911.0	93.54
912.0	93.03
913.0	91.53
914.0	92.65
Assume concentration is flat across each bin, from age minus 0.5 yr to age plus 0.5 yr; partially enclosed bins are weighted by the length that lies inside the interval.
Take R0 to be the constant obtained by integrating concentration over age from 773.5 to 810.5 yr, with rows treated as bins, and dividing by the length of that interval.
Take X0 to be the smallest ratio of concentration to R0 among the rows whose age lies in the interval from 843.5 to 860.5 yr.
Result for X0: 0.6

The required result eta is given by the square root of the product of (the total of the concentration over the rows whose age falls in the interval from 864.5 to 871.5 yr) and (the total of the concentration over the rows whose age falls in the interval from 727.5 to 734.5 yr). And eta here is 699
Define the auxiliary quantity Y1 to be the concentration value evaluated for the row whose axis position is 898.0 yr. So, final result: 88.79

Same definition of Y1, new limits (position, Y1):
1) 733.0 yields 115.7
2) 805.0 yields 96.47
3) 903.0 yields 91.99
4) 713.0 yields 97.39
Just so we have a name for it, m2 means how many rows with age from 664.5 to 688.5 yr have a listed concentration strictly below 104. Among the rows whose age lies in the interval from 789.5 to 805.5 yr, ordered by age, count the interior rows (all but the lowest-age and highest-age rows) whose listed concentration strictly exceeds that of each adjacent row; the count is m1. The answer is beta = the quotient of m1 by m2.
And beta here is 0.6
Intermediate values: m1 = 5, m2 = 8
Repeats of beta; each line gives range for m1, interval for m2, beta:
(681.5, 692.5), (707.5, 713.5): 0.0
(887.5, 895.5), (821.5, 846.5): 0.1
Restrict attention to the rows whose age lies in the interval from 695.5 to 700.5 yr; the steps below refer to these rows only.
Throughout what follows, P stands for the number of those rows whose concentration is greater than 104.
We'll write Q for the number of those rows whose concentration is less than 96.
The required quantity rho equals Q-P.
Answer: 5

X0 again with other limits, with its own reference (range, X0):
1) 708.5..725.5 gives 0.7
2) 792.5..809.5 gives 0.9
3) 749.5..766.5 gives 1.1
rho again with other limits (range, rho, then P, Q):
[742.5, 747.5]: -5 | 5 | 0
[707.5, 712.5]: 4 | 0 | 4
